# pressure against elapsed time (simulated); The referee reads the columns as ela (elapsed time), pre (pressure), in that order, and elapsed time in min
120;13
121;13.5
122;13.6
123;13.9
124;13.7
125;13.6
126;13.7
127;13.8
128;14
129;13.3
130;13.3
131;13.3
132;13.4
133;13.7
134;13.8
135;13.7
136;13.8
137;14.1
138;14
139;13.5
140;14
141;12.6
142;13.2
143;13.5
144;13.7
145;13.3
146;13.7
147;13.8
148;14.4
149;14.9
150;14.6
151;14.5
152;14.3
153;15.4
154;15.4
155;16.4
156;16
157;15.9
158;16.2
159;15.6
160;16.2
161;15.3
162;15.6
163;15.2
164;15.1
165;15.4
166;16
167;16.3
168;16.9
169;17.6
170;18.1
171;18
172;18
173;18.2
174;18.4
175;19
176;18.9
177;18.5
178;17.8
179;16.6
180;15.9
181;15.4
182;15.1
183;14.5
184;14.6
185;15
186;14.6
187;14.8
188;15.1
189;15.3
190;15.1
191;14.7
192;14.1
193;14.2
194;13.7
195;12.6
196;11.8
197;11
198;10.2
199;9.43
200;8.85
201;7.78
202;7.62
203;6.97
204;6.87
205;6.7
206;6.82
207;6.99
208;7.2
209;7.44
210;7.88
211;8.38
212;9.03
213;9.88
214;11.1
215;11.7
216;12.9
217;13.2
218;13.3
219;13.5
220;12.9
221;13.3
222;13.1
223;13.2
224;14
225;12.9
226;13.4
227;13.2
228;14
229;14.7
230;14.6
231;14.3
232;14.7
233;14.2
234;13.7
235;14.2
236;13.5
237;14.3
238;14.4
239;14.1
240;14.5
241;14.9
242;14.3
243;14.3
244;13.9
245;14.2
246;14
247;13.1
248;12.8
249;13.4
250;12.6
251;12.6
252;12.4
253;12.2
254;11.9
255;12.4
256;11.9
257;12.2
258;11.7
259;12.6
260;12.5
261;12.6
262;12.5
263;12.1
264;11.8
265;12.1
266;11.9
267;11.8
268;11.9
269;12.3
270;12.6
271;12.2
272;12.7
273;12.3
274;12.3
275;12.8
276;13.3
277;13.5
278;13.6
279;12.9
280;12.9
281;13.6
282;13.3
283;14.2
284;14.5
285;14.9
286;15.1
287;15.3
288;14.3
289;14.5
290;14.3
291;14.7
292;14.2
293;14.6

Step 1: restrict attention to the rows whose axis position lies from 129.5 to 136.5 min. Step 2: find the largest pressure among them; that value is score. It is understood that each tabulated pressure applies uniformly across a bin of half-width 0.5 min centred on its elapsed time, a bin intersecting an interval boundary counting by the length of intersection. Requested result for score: 13.8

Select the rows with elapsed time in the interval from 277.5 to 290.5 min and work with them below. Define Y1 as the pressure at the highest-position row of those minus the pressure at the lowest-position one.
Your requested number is 0.7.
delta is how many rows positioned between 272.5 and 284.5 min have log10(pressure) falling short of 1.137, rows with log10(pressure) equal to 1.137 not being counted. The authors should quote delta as 10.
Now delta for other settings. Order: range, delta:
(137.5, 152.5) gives 7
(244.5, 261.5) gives 15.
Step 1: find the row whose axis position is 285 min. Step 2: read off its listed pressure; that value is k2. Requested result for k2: 14.9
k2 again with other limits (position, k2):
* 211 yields 8.38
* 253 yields 12.2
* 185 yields 15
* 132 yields 13.4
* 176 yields 18.9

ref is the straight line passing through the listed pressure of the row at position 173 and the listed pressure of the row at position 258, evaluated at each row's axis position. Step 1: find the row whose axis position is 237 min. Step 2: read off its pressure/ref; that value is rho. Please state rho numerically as 1.07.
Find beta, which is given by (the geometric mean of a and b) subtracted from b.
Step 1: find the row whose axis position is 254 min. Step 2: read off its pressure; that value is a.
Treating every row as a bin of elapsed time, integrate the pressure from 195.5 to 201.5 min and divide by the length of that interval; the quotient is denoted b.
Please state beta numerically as -1.0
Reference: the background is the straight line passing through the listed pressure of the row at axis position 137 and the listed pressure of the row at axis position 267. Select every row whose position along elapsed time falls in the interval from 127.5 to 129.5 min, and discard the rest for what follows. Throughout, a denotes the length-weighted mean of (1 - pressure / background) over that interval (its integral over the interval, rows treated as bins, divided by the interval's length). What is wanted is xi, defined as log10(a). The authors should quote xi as -1.4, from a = 0.04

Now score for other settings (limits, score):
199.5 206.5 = 8.85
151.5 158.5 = 16.4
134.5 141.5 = 14.1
